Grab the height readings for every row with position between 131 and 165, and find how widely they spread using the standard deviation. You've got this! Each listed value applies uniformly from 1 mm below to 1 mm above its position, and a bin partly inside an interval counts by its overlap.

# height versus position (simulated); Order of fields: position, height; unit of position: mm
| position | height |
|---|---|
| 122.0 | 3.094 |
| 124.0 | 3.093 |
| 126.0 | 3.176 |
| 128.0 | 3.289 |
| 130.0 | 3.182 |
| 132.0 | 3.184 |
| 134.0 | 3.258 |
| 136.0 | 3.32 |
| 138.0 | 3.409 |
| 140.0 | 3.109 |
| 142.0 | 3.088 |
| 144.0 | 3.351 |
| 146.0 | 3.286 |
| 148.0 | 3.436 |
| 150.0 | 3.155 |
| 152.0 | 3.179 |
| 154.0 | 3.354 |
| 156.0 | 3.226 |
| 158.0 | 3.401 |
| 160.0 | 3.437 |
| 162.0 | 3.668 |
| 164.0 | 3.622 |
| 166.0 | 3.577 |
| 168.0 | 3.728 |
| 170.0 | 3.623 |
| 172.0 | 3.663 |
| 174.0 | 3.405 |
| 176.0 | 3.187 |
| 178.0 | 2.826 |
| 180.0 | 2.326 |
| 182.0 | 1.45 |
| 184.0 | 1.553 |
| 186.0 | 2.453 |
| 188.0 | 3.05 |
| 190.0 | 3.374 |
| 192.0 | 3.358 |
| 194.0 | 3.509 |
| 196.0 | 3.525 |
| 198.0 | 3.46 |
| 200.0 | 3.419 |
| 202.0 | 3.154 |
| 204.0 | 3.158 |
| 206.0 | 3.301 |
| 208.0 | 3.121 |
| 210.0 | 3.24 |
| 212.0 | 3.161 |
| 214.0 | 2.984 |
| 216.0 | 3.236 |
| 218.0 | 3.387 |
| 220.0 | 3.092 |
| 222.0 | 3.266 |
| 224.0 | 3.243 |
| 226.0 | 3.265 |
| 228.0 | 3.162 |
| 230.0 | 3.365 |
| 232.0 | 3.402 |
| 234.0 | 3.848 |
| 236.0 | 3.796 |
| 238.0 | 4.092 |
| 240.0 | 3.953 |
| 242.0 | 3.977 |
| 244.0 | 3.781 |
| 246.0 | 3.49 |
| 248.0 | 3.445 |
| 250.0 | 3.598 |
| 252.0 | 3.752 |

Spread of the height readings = 0.16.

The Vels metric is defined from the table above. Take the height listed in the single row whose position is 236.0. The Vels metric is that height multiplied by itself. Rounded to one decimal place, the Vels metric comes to 14.4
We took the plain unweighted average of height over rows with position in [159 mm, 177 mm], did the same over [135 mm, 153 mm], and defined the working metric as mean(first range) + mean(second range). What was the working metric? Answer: 6.80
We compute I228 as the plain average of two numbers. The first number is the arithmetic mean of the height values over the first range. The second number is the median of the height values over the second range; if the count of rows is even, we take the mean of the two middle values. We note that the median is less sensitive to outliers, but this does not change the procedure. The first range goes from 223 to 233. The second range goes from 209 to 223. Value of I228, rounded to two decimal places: 3.26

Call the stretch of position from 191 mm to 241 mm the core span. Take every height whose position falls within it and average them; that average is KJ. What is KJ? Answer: 3.38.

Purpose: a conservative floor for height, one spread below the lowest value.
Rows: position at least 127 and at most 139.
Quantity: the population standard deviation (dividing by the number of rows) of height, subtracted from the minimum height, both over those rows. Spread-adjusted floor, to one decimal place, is 3.1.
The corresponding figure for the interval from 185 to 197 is 2.1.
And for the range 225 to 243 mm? 2.8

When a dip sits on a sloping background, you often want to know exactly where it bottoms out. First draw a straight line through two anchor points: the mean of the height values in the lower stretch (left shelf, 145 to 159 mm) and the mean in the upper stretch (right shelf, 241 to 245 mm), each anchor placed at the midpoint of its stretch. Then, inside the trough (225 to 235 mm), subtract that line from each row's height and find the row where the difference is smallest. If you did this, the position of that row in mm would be 228.0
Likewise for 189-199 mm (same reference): 192.0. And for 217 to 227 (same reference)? 220.0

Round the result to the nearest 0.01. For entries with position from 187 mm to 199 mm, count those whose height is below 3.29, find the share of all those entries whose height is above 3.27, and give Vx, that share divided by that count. 0.83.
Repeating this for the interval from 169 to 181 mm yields 0.17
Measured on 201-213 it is 0.03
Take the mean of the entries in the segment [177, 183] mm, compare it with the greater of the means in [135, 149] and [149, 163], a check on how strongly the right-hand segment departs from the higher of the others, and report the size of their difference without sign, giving 1.1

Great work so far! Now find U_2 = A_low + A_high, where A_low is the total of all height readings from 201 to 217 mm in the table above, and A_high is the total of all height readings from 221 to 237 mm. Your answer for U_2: 53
